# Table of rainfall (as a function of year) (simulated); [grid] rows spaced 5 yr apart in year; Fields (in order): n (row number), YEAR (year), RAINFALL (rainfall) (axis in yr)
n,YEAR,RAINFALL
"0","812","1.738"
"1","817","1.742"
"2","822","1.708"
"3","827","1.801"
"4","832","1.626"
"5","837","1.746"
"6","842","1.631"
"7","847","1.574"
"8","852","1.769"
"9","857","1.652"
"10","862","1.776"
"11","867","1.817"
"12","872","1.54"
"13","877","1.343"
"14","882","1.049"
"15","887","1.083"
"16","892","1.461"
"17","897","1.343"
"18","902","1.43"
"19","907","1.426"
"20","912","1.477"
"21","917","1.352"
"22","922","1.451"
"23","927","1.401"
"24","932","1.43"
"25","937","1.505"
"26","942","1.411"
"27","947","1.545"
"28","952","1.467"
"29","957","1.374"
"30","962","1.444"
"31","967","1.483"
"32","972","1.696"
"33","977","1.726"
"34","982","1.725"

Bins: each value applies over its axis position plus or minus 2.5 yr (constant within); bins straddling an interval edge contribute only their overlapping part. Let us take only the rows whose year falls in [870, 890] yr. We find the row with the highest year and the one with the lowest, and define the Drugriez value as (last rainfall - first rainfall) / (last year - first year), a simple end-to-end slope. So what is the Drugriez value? -0.030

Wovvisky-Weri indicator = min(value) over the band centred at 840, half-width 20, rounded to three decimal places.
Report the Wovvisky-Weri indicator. 1.574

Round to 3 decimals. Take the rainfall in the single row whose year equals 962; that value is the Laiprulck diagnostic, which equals 1.444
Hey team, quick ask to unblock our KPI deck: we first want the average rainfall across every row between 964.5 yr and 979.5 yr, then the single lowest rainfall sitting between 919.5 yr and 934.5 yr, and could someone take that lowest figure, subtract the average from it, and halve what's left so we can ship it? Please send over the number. -0.117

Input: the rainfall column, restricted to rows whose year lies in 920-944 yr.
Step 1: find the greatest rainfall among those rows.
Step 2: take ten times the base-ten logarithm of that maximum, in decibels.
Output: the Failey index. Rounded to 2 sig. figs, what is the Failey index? 1.8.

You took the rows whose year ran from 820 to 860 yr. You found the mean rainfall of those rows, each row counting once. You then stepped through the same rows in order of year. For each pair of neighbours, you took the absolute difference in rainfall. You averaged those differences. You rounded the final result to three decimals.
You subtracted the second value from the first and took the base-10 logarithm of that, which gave 0.194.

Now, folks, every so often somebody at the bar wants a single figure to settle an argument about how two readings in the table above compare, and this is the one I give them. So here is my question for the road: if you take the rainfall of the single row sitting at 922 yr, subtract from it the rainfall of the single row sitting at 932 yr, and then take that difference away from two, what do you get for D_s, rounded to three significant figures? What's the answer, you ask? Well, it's 1.98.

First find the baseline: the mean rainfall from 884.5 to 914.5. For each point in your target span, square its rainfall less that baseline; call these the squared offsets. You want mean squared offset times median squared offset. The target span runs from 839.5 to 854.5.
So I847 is 0.006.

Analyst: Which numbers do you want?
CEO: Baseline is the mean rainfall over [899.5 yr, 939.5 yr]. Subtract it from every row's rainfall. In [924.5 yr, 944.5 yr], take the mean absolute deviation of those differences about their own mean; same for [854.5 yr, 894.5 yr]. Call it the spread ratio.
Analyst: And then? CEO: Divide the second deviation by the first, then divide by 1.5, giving 4.5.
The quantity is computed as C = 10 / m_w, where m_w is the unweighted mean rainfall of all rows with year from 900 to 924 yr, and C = 7.0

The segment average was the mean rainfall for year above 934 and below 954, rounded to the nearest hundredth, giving 1.48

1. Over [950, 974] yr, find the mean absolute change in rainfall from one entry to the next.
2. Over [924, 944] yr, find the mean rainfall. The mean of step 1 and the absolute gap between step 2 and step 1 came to 0.72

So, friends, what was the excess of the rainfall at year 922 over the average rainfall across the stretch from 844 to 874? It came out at -0.24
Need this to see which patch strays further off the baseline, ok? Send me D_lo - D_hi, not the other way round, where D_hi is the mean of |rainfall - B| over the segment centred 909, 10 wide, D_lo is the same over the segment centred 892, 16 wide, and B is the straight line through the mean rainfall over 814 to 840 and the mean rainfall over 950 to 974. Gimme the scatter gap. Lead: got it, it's 0.19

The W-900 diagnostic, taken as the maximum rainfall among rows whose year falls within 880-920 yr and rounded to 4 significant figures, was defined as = 1.477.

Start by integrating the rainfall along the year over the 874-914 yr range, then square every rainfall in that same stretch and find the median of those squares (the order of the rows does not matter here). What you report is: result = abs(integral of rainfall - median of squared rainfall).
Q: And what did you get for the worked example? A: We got 51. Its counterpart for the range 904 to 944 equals 55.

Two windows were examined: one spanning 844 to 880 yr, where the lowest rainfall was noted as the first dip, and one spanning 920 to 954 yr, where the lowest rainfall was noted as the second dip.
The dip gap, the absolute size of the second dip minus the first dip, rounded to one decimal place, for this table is 0.1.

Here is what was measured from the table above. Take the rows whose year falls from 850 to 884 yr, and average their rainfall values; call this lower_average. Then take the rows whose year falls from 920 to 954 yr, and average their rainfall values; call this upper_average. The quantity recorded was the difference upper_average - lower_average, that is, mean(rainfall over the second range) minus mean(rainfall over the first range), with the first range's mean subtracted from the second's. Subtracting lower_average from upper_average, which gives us -0.11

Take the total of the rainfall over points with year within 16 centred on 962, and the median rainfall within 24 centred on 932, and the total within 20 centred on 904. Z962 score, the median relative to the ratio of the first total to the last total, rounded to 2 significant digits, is 1.9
